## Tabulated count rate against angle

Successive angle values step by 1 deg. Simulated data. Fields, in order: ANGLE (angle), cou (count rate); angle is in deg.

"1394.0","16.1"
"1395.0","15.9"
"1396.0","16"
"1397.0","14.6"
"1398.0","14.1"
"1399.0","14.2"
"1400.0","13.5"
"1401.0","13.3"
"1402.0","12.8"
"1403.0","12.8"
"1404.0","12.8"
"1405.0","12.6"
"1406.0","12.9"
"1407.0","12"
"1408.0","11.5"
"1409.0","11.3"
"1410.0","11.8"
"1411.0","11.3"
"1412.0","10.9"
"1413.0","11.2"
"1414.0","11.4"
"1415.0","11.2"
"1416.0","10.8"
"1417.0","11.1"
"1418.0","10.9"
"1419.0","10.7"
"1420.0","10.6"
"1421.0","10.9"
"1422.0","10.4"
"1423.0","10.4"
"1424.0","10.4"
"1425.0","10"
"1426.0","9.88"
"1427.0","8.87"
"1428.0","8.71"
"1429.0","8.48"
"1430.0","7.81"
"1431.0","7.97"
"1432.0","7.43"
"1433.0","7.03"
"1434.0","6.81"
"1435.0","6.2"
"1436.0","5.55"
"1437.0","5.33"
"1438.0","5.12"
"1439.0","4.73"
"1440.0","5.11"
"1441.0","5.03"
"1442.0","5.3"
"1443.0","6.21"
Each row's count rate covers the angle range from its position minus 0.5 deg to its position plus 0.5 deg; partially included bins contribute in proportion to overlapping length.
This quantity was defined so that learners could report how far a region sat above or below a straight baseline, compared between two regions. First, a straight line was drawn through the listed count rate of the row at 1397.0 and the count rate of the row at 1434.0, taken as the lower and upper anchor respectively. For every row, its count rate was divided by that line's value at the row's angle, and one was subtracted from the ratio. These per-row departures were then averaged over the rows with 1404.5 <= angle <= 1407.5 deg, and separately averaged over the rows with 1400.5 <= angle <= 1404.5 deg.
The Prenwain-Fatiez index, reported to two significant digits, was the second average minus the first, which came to -0.022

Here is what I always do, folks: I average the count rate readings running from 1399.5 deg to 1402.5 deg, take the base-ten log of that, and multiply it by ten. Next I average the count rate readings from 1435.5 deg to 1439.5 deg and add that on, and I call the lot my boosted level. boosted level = 16.4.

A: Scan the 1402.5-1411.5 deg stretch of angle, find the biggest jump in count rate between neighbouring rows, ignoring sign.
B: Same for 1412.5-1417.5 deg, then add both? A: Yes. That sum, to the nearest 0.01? 1.30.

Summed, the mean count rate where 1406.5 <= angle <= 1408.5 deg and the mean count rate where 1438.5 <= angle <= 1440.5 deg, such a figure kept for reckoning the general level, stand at 16.7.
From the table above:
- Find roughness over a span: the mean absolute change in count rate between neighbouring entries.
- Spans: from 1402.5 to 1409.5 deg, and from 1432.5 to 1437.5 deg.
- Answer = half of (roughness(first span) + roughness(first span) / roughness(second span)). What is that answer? 0.6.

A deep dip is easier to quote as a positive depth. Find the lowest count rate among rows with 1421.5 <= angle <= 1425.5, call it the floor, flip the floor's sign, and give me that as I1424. -10.0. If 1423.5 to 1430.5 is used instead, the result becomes -7.8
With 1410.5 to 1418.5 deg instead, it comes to -10.8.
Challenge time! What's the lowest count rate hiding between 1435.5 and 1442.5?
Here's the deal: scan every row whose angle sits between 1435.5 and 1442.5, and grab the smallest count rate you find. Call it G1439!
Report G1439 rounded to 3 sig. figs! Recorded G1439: 4.73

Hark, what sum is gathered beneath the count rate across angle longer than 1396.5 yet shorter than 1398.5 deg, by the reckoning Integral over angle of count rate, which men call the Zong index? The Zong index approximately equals 29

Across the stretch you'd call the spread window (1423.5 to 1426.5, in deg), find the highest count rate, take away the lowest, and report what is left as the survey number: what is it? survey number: 0.5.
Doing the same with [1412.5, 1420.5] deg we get 0.8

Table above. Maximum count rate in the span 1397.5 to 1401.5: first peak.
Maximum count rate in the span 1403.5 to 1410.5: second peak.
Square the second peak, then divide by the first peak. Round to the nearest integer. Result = 12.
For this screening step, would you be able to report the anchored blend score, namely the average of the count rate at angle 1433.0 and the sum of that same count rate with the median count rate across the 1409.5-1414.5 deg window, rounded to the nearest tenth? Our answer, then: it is 12.7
